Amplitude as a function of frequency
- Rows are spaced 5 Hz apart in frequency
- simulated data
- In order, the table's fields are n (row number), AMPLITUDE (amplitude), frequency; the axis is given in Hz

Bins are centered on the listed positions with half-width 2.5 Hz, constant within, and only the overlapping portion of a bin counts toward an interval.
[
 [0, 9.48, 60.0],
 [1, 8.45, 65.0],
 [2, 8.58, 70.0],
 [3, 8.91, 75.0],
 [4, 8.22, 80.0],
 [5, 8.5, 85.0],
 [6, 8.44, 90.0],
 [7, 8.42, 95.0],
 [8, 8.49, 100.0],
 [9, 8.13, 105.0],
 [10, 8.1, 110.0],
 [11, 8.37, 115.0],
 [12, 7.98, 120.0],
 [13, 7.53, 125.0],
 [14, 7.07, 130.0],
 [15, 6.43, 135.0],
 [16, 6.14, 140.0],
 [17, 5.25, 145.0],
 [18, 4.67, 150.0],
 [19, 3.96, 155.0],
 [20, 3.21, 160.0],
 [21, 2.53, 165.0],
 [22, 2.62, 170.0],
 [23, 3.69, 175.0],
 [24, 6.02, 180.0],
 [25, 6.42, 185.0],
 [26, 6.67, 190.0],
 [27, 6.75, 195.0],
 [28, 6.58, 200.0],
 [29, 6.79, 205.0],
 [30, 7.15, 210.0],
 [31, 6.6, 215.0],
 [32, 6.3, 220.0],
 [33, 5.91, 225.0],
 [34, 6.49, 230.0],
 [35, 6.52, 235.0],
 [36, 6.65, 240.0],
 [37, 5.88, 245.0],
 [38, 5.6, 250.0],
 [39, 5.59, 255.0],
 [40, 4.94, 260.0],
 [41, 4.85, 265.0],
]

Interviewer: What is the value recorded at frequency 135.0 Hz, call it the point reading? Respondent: 6.43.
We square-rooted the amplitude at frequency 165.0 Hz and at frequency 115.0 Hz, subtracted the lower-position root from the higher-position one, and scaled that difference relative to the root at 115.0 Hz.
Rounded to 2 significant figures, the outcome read -0.45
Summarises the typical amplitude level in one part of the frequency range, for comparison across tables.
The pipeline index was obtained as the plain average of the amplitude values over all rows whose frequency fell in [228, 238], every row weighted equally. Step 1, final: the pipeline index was 6.5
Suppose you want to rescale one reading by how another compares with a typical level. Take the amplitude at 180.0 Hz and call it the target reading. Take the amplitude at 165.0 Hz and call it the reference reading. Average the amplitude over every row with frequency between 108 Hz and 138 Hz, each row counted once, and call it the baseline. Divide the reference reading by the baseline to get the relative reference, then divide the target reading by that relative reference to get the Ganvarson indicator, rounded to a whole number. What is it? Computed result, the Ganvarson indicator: 18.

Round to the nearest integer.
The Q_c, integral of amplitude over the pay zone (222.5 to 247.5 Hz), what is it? 157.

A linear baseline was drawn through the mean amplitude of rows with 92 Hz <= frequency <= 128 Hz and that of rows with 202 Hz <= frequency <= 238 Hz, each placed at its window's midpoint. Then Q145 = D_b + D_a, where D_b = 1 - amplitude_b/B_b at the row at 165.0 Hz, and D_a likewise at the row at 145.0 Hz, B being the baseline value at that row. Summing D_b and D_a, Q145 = 0.97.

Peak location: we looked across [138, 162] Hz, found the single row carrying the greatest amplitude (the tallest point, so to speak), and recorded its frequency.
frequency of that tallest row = 140.0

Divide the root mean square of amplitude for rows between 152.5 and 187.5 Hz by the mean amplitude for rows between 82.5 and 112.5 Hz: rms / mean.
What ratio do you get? 0.5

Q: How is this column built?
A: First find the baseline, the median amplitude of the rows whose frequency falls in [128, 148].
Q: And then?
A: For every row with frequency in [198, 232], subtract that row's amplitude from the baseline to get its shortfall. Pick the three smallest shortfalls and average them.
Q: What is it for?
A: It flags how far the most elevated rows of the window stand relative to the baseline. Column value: -0.6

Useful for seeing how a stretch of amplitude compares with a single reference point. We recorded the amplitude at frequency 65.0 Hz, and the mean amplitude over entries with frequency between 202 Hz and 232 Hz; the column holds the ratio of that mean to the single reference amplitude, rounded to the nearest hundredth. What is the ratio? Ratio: 0.77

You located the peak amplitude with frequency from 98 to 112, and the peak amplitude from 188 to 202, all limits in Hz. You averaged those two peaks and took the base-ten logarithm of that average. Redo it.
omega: 0.88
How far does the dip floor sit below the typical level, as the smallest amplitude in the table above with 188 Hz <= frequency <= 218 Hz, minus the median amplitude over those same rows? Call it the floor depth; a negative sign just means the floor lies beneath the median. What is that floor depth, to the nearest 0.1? -0.1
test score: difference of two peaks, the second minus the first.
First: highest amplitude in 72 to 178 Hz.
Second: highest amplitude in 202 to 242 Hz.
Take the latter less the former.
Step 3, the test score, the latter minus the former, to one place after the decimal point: -1.8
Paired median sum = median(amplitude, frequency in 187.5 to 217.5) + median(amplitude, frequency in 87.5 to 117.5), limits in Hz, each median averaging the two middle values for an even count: 15.1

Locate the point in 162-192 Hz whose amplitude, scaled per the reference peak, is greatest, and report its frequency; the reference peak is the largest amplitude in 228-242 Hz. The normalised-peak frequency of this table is 190.0 Hz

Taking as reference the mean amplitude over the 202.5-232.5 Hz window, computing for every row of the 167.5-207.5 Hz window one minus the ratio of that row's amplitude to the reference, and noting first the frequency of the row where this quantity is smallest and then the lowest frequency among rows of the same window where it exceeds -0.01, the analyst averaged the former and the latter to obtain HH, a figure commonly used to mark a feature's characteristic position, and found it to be 187.5 Hz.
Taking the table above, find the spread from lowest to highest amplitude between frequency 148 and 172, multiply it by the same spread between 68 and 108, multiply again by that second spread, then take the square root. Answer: 1.1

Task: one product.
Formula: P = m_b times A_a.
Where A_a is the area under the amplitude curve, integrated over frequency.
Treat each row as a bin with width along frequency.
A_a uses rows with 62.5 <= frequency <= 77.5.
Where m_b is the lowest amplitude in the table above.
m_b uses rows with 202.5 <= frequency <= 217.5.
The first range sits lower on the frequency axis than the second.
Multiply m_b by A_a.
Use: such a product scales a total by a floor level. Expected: 856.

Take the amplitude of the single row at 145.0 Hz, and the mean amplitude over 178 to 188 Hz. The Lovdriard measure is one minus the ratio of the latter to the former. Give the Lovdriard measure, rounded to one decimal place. -0.2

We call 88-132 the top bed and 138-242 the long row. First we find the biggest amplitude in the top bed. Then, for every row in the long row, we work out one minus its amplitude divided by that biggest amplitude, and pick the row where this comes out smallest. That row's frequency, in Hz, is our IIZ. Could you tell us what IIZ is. 210.0 Hz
